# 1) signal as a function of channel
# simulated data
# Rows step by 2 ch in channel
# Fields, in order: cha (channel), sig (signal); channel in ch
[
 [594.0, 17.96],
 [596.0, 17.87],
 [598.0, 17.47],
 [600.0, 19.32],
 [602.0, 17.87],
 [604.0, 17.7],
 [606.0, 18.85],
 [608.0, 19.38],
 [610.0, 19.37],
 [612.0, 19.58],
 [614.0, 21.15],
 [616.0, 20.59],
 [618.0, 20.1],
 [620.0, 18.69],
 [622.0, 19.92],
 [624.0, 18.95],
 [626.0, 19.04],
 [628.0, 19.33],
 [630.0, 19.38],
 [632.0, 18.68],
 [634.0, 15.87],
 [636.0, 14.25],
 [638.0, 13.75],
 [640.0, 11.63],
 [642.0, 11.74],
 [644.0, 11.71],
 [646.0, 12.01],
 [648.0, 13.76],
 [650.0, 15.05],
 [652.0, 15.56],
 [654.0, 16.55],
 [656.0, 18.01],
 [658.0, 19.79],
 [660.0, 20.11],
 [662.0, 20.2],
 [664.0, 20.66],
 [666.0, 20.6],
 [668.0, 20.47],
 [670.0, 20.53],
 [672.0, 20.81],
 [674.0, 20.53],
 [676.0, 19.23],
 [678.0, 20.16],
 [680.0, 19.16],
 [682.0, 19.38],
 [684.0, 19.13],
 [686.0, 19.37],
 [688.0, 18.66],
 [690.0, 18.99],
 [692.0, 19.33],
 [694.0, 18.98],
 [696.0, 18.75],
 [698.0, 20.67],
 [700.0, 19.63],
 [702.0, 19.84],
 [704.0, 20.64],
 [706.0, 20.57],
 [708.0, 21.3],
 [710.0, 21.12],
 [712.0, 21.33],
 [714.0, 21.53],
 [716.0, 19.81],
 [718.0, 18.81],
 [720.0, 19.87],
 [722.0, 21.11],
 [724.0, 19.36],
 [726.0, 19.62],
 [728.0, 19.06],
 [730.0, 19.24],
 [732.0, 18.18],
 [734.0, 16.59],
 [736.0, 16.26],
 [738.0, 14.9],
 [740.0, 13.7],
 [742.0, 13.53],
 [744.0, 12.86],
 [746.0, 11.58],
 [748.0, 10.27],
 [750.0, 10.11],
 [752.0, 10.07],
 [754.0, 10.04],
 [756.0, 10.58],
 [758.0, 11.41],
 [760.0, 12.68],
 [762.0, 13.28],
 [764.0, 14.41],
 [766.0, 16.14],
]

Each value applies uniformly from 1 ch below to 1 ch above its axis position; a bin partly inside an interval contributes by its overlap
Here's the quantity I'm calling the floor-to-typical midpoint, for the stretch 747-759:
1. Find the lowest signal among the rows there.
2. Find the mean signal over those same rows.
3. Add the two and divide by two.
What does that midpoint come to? 10.2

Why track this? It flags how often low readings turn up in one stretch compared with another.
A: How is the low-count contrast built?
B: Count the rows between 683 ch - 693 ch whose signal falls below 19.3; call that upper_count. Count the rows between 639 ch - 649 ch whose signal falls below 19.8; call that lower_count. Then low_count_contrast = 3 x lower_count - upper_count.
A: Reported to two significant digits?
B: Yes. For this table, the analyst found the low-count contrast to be 12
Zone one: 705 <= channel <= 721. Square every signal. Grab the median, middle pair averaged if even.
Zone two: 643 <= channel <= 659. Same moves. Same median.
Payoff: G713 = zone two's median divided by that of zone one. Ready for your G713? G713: 0.54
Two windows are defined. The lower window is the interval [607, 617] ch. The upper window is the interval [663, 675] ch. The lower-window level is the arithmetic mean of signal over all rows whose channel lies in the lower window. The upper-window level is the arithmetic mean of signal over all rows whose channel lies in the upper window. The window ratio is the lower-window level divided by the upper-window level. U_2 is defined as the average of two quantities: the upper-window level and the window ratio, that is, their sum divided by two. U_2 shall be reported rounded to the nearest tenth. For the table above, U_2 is 10.8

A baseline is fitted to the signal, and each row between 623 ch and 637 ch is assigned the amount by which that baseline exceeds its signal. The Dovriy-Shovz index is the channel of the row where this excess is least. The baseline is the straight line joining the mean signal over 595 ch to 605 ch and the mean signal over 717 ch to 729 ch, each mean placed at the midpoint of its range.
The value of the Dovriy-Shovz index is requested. 630.0 ch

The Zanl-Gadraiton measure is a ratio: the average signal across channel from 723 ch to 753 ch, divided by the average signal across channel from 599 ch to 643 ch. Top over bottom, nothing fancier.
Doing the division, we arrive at 0.84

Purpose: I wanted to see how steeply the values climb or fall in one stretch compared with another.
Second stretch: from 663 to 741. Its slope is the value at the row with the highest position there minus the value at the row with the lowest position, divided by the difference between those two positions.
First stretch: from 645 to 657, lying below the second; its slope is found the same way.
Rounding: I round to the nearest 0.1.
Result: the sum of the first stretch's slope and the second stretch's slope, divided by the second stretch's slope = -5.6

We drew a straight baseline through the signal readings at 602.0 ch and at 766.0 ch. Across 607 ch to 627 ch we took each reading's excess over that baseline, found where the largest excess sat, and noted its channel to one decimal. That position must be 614.0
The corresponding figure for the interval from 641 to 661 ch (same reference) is 660.0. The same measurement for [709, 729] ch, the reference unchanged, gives 714.0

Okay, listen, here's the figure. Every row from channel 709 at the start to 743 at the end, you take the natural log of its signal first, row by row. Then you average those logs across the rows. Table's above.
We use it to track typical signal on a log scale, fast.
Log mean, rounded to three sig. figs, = 2.91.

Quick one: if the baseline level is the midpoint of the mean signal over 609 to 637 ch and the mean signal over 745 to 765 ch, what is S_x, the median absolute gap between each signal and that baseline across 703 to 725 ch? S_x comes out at 5.5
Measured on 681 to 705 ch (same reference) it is 4.2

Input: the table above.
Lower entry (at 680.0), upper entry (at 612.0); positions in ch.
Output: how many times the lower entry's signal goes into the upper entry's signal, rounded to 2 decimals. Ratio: 1.02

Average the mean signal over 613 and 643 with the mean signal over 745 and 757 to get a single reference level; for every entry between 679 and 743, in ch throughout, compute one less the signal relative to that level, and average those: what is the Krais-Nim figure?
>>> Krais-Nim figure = -0.36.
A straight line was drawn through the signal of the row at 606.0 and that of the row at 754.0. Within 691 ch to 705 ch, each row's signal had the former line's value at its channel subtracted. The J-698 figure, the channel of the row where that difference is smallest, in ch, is 696.0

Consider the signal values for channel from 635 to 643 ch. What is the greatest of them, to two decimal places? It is 14.25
